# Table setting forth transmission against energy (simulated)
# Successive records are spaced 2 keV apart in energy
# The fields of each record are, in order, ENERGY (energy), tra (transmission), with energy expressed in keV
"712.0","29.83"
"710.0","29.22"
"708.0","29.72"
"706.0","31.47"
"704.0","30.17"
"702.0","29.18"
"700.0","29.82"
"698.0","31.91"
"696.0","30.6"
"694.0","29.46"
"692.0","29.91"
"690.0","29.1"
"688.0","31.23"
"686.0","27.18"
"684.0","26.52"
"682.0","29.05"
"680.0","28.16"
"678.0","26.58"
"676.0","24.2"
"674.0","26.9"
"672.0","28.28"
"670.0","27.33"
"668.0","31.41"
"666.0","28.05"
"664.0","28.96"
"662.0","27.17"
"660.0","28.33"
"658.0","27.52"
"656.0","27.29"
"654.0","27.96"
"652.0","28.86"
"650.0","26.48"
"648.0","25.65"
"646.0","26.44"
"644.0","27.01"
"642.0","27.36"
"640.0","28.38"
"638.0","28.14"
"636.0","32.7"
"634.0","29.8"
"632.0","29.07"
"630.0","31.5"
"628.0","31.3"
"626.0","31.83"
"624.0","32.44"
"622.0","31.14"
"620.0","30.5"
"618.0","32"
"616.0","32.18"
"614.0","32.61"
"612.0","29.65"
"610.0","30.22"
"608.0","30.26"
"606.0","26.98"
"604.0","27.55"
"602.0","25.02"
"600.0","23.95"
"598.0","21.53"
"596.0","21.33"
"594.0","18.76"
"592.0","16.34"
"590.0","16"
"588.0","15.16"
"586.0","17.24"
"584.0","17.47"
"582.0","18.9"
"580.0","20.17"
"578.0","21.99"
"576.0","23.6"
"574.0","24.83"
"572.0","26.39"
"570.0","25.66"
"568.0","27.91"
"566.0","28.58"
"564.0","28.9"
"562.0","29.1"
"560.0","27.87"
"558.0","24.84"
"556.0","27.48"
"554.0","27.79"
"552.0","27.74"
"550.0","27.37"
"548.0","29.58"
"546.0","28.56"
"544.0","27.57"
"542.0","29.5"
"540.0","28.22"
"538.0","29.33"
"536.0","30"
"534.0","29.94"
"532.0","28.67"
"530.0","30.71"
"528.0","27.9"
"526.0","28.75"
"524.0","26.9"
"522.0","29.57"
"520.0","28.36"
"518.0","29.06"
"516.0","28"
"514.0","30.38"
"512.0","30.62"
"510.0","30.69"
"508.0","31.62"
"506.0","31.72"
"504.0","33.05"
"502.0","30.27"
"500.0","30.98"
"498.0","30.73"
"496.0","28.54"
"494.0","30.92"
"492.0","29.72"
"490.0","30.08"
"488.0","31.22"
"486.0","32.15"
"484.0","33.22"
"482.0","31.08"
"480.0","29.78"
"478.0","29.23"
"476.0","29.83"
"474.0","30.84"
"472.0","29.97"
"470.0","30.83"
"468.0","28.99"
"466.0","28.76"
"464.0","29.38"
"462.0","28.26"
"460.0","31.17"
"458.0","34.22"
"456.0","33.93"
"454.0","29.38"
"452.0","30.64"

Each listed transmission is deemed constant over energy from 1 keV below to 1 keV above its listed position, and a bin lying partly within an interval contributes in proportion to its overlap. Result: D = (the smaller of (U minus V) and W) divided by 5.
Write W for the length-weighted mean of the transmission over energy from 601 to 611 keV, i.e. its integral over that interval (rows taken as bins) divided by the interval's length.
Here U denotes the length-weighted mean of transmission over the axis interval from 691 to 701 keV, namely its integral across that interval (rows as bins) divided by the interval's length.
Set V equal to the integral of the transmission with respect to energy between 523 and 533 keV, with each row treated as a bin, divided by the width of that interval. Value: 0.4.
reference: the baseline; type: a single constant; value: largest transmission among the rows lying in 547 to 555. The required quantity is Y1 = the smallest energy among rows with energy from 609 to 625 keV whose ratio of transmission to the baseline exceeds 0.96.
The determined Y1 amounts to 610.0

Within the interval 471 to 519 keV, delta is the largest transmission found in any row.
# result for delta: 33.22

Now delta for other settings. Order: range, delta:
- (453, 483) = 34.22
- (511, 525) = 30.62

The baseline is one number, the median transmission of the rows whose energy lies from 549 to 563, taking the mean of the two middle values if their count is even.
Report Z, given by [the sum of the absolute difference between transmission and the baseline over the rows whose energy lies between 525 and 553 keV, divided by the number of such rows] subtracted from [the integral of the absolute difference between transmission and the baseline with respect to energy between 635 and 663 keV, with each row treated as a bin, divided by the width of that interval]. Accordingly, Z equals -0.1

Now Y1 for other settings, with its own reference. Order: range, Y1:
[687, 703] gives 688.0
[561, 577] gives 562.0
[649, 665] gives 652.0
